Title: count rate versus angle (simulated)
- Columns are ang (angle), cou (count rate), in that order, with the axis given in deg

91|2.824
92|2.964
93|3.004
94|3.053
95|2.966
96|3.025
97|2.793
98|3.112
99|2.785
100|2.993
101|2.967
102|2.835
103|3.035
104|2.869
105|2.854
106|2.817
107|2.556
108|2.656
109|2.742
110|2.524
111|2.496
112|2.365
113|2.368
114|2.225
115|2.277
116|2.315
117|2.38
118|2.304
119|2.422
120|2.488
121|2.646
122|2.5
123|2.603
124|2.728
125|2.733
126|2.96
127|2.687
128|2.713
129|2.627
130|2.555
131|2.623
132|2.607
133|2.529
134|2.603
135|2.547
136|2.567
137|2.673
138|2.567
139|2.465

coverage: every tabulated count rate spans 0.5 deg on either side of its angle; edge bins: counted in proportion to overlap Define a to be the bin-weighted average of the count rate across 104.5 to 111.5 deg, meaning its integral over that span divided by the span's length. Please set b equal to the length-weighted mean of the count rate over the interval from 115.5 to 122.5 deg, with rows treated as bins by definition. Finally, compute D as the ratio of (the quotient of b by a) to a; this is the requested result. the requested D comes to 0.34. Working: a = 2.66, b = 2.44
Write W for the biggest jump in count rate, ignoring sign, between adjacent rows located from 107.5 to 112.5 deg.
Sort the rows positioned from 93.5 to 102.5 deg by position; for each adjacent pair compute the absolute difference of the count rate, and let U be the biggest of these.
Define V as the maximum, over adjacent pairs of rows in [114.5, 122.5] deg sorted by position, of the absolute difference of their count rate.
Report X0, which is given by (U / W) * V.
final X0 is 0.24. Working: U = 0.33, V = 0.16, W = 0.218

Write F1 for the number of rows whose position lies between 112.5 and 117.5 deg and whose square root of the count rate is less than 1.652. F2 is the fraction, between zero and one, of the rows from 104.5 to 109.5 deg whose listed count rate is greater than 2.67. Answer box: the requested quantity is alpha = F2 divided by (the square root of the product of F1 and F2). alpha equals 0.35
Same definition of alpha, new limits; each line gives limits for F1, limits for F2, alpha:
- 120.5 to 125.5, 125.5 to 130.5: 0.39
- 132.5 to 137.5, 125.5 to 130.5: 0.35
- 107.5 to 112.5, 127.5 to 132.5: 0.22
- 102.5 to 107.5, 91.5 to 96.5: 1.00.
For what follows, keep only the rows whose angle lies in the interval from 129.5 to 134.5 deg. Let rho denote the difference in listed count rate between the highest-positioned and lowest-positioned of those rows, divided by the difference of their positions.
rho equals 0.01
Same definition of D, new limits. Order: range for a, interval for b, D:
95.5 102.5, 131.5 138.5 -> 0.30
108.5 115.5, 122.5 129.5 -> 0.46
